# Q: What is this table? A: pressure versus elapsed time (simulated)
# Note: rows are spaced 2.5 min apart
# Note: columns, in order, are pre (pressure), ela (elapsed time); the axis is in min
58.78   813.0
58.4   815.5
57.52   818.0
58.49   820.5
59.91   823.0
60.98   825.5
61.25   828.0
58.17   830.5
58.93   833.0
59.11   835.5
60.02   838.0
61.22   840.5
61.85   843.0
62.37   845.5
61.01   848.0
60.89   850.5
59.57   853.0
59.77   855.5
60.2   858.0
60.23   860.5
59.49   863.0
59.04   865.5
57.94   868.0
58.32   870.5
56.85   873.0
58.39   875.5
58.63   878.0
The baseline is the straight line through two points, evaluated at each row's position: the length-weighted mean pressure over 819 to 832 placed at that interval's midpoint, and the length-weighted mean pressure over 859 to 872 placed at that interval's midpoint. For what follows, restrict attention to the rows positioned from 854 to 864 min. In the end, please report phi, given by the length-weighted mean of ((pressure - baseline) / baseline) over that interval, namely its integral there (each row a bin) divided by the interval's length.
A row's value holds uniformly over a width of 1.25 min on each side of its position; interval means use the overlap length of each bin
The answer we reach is 0.014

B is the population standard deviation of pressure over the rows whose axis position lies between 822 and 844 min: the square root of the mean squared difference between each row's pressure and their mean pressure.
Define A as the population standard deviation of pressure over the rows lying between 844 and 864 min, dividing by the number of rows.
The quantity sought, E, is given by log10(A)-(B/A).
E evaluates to -1.4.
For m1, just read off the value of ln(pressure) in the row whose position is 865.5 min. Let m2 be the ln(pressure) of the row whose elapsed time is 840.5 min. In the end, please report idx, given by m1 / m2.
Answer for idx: 0.99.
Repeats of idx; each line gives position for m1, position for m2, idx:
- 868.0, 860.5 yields 0.99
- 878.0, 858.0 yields 0.99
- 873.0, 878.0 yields 0.99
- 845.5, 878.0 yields 1.02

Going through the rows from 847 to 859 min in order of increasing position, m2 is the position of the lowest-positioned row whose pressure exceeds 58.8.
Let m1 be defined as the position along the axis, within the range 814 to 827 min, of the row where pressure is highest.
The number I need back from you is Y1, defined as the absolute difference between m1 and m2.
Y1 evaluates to 22.5 min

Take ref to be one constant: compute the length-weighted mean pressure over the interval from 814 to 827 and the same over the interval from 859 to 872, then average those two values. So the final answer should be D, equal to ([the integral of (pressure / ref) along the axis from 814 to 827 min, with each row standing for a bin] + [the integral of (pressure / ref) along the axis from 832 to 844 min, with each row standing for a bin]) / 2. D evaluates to 12.6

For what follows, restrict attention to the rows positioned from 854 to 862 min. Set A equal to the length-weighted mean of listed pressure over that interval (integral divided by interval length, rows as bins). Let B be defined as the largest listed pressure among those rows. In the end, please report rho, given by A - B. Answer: -0.2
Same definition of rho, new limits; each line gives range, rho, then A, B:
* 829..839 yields -0.9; 59.1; 60.02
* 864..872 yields -0.6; 58.4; 59.04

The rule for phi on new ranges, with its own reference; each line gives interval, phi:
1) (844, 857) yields 0.025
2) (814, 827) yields -0.012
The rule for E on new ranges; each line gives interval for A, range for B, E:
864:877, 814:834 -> -1.9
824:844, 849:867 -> -0.4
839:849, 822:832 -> -2.5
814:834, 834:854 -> -0.7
